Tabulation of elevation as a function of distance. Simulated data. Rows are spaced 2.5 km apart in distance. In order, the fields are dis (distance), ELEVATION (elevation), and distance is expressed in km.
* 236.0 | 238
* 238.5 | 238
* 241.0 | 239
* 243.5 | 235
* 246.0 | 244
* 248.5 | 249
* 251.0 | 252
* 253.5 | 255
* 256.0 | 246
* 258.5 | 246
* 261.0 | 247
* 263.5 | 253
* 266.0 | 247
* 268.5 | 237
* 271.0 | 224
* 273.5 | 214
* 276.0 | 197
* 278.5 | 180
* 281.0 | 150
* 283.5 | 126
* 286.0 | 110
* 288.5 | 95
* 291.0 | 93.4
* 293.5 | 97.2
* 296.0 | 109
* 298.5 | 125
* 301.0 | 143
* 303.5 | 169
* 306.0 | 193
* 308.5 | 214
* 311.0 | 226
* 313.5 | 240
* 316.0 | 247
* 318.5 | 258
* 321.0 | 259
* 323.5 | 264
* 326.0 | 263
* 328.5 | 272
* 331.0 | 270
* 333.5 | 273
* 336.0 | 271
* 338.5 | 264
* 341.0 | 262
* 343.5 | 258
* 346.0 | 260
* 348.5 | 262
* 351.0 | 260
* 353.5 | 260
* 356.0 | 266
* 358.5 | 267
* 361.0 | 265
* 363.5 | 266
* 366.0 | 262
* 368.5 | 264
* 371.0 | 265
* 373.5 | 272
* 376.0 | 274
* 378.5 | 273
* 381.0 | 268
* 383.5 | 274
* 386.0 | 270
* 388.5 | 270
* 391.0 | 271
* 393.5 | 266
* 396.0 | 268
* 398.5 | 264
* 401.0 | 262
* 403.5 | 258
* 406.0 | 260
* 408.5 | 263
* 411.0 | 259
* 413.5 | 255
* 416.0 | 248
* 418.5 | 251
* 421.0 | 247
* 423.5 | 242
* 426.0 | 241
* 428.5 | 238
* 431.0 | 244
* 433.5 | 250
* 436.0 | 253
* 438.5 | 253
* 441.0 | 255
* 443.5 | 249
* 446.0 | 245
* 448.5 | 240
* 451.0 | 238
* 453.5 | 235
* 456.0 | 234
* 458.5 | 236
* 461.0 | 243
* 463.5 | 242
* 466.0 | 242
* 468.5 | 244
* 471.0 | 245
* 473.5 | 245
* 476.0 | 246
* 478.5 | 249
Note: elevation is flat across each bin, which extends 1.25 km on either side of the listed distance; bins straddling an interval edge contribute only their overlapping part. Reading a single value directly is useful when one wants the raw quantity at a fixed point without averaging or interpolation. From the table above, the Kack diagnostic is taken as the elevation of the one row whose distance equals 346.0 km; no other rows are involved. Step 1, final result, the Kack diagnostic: 260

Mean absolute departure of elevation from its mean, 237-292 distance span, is 46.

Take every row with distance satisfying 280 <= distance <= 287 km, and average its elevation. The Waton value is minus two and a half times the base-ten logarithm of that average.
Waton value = -5.27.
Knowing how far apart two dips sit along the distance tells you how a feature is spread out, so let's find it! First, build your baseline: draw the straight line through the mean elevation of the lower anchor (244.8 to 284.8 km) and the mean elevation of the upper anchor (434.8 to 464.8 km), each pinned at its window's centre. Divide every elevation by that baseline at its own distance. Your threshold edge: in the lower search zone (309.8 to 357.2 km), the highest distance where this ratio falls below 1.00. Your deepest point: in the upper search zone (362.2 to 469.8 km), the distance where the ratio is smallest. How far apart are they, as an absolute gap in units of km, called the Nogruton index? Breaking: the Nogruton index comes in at 145.0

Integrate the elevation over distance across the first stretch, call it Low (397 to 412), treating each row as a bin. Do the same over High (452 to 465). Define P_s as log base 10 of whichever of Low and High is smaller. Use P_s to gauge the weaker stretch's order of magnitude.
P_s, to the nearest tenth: 3.5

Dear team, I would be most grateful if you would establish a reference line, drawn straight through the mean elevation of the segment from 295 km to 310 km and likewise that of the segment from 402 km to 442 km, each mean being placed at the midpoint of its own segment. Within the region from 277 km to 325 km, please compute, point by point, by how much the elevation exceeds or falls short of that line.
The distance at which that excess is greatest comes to 323.5 km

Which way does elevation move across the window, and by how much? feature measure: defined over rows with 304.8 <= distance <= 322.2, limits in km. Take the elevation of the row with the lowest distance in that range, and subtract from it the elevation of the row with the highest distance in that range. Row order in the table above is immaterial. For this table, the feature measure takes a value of -66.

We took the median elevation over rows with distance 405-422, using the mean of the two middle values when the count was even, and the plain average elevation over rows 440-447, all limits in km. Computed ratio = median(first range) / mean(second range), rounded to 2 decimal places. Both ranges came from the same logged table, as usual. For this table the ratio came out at 1.02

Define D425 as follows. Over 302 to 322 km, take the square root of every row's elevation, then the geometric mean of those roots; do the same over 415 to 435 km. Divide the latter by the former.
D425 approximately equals 1.05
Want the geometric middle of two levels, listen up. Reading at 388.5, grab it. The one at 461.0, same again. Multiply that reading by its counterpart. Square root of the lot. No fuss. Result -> 256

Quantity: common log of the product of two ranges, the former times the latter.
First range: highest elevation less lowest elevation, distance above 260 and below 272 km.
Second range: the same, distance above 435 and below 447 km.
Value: 2.46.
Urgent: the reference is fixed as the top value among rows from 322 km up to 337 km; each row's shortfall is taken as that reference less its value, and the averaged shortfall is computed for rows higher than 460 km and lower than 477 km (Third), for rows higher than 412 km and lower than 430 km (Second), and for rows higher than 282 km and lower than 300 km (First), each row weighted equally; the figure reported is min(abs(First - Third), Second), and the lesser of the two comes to 27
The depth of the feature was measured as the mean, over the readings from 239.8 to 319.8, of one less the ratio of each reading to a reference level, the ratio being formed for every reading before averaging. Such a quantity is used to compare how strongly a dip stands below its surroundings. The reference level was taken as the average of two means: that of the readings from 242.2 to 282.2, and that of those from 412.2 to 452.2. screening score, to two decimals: 0.17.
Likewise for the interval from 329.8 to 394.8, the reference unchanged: -0.12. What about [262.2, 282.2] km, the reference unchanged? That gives 0.11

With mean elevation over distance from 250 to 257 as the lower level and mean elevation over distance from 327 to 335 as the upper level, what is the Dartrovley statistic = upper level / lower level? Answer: 1.08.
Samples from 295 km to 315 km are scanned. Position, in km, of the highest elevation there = 313.5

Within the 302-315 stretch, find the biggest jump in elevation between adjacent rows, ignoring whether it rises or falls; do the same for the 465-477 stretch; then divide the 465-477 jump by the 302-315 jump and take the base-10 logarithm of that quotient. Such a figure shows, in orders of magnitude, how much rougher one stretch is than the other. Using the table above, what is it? -1.1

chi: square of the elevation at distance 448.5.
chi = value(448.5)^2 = 57600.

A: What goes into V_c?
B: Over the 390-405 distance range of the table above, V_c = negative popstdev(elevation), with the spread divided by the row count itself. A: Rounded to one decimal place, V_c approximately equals -4.2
